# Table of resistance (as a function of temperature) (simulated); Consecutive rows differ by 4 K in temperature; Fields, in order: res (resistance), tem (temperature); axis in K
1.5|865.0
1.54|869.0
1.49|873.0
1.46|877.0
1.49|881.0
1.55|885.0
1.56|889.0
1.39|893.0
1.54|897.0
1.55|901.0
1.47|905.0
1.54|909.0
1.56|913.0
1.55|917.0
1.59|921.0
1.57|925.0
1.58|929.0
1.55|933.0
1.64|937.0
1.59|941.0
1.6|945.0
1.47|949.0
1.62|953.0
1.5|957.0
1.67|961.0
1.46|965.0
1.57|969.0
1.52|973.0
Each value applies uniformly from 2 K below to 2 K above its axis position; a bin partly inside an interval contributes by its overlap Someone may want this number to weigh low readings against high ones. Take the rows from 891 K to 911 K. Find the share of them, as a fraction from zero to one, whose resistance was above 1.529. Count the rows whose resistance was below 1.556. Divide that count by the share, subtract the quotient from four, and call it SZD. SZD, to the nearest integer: -4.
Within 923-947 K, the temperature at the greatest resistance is 937.0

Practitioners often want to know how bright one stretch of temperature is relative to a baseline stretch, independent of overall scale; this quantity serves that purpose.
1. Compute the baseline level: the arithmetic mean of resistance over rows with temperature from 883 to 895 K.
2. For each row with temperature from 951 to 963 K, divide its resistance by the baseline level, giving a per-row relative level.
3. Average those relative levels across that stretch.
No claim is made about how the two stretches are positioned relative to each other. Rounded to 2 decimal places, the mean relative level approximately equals 1.06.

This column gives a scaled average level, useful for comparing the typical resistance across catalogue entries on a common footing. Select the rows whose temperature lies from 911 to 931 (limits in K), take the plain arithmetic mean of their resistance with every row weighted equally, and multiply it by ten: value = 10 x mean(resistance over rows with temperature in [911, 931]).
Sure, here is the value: 15.7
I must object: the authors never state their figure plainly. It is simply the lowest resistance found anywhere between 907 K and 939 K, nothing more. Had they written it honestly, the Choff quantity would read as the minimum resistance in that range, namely 1.54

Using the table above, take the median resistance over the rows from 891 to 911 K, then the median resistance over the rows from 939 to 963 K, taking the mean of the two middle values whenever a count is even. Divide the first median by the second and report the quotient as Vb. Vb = 0.97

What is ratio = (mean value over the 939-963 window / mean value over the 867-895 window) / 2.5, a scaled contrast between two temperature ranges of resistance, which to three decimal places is 0.421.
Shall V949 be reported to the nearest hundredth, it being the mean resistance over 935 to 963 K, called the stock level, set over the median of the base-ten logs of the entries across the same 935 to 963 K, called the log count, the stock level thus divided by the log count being 7.76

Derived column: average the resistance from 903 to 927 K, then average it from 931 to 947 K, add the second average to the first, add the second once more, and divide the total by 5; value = 0.947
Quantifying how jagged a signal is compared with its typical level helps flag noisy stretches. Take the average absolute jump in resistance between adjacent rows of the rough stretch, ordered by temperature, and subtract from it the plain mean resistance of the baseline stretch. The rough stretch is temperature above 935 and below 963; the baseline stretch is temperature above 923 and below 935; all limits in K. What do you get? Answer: -1.46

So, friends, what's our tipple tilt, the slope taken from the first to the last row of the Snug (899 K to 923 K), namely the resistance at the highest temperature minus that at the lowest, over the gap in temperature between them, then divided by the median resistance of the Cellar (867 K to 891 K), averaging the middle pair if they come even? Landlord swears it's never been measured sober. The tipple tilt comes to 0.0013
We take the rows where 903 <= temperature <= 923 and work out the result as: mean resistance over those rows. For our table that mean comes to 1.54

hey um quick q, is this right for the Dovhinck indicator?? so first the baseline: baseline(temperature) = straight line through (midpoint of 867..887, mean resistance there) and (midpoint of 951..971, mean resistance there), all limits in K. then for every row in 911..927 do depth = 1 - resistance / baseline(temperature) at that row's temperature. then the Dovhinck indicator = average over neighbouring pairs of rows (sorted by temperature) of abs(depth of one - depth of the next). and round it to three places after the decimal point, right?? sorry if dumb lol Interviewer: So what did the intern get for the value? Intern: 0.016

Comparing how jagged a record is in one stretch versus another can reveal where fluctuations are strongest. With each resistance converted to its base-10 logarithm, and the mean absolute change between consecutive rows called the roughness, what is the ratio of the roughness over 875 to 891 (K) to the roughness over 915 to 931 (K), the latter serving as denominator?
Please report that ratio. 1.5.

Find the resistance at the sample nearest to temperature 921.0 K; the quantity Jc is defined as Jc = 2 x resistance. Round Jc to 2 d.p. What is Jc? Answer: 3.18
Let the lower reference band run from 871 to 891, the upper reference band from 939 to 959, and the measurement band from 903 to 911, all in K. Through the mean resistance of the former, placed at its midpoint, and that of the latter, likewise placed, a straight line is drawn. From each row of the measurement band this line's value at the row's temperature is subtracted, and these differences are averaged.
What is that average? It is -0.023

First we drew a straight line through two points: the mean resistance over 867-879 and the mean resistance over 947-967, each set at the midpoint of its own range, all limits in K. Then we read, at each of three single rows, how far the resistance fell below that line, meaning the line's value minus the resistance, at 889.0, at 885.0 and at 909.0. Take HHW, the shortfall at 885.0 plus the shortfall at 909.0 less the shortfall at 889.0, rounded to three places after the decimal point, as -0.015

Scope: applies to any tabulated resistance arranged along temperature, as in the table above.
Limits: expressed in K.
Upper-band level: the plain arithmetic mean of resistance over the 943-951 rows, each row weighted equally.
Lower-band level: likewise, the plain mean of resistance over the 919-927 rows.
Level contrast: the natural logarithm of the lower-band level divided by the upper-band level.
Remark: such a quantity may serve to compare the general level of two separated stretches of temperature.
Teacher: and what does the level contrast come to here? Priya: 0.029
